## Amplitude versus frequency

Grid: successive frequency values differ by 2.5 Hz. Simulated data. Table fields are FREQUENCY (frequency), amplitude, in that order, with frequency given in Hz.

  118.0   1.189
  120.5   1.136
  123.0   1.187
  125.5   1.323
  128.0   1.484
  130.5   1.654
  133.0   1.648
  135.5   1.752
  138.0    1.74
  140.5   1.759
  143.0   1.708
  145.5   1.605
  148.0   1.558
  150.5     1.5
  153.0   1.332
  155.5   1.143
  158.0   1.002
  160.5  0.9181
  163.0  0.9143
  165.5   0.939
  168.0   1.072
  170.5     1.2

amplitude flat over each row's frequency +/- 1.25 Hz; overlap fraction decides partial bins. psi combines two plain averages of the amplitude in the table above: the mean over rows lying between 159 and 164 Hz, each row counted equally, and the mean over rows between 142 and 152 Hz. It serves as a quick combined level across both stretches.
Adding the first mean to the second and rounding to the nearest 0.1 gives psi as 2.5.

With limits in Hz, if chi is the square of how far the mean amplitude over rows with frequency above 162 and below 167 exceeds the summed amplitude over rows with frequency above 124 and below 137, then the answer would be 48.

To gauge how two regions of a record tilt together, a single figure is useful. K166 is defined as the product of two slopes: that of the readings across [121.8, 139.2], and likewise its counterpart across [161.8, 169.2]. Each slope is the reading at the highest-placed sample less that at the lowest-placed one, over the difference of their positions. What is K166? 0.001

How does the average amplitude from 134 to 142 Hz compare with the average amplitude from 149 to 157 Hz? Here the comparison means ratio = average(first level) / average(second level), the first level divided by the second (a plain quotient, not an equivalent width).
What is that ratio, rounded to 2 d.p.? 1.32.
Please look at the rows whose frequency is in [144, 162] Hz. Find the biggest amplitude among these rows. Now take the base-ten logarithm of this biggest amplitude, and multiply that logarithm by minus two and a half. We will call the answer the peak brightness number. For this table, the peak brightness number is -0.51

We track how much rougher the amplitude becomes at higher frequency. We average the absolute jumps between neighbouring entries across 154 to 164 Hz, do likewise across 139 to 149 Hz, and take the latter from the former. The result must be 0.01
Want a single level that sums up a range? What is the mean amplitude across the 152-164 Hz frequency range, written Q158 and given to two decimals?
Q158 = 1.06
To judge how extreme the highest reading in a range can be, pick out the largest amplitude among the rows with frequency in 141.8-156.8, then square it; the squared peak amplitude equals 2.9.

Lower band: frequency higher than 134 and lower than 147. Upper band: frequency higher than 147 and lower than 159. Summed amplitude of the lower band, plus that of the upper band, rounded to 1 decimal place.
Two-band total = 15.1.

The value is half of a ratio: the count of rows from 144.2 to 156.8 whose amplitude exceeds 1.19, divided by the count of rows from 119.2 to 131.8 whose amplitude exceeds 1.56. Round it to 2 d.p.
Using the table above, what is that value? 2.00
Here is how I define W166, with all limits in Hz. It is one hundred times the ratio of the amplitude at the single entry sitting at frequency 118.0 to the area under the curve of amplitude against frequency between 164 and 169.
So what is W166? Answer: 24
